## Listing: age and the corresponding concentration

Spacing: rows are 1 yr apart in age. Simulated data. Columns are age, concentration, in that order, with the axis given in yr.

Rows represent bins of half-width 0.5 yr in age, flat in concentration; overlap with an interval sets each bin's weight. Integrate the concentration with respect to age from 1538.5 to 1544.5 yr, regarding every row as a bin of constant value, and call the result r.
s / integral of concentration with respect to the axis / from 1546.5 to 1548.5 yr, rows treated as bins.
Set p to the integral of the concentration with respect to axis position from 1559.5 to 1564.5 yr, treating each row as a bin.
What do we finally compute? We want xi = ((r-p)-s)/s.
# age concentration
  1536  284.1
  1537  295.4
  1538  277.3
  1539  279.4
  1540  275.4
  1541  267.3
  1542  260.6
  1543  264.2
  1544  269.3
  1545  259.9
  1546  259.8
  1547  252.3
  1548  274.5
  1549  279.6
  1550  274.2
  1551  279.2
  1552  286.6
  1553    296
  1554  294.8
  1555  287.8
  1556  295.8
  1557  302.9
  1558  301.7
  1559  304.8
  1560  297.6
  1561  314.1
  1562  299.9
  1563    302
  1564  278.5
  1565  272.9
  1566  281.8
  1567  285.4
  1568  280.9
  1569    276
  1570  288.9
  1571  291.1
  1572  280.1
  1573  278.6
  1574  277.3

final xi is -0.76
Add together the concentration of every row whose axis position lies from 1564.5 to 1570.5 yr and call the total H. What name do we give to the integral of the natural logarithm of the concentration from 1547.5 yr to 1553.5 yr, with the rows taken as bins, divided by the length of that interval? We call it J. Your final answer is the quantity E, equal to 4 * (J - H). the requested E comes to -6721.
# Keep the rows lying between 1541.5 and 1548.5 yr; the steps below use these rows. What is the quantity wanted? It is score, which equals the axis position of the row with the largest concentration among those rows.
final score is 1548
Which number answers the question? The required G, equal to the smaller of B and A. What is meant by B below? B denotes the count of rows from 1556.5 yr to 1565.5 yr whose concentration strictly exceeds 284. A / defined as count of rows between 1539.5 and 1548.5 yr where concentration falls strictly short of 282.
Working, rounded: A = 9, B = 7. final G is 7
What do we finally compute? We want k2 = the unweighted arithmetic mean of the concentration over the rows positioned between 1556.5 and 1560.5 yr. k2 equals 302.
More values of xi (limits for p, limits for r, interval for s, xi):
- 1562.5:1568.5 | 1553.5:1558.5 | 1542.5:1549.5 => -1.12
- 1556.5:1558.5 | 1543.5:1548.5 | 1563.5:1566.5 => -0.15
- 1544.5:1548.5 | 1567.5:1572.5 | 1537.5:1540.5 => -0.55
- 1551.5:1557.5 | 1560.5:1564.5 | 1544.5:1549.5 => -1.43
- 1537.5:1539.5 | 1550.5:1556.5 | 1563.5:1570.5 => -0.40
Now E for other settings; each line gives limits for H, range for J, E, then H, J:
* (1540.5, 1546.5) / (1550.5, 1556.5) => -6302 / 1581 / 5.67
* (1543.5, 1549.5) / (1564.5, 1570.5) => -6359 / 1595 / 5.64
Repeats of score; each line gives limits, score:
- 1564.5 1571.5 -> 1571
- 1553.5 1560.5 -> 1559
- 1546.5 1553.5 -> 1553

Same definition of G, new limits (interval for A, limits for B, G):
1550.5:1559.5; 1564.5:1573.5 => 1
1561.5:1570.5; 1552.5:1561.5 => 5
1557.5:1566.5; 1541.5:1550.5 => 0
